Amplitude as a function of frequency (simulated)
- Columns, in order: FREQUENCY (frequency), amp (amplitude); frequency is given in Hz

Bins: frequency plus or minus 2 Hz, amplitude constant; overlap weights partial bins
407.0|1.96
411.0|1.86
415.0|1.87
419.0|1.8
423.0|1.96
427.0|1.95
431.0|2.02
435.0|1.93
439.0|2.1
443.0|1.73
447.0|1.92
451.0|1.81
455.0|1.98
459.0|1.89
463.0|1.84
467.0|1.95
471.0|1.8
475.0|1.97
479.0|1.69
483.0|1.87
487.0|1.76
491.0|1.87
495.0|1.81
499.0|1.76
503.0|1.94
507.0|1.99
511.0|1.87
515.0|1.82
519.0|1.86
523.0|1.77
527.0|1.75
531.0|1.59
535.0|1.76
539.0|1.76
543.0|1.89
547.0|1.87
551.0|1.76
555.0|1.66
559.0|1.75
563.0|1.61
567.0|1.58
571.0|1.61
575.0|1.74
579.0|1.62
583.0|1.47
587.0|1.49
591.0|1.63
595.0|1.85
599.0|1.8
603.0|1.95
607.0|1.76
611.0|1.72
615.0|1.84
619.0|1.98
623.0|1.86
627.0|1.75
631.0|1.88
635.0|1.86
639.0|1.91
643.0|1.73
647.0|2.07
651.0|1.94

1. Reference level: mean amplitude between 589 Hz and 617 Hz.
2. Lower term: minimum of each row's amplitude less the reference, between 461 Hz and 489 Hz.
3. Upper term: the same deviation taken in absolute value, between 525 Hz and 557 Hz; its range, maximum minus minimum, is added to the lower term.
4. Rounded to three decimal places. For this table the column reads 0.067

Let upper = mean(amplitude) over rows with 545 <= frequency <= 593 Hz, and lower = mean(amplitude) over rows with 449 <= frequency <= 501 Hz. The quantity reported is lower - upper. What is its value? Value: 0.20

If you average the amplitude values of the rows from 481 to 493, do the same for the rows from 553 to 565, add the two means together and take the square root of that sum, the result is 1.87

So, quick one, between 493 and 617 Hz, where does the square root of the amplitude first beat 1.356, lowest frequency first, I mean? 503.0 Hz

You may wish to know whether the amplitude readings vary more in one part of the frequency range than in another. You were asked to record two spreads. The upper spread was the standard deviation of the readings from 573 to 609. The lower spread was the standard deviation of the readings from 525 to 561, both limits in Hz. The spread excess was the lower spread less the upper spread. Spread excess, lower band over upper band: -0.07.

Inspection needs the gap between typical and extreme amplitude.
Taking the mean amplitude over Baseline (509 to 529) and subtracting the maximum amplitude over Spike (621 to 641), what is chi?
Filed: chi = -0.10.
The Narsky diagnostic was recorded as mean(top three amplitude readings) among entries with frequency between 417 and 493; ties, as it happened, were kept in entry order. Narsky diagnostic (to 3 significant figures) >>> 2.03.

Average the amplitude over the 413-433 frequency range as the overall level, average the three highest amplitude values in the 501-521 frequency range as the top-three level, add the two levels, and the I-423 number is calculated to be 3.85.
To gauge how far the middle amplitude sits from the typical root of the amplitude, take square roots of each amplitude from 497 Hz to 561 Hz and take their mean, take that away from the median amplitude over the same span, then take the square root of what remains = 0.65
